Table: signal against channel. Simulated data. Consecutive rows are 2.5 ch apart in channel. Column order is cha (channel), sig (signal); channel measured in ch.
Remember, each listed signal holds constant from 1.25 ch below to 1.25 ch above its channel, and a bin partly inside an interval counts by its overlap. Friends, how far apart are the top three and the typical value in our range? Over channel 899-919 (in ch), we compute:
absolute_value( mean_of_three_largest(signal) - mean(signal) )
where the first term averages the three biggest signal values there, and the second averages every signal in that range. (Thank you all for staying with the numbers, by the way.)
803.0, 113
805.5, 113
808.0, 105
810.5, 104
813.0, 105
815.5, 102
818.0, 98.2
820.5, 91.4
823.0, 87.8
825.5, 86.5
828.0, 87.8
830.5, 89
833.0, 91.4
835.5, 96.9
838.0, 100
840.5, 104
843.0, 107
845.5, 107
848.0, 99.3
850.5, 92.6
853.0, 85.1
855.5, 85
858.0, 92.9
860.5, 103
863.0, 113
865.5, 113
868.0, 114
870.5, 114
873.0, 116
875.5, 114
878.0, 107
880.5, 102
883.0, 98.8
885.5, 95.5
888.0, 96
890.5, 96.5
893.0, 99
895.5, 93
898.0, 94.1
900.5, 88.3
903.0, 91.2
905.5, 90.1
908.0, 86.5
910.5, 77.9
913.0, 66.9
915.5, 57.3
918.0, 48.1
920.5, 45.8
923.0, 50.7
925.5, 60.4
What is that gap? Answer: 14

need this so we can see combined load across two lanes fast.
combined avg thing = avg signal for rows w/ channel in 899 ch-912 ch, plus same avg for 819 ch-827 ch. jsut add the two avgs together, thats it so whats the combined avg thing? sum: 175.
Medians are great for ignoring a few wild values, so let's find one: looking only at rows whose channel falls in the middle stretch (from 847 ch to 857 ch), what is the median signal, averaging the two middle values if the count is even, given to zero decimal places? 89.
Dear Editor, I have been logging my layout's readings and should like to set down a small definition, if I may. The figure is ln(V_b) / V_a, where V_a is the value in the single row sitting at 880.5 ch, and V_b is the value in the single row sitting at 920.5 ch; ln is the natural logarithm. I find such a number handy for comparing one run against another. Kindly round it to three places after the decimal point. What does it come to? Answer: 0.037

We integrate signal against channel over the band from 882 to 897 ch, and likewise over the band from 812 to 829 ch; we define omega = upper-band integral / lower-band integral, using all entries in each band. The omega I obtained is 0.9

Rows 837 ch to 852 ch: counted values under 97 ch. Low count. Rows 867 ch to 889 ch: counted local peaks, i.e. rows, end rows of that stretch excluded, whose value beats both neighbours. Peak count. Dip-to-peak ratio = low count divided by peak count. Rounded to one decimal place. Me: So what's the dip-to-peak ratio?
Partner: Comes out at 1.0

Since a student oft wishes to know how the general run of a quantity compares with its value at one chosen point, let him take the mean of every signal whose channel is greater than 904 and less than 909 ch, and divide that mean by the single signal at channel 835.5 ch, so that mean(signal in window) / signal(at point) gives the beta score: 0.91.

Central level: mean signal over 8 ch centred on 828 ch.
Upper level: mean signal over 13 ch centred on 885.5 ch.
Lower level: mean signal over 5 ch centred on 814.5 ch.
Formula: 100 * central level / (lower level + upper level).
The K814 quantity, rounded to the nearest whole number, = 44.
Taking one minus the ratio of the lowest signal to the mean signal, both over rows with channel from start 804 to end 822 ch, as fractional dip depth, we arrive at 0.11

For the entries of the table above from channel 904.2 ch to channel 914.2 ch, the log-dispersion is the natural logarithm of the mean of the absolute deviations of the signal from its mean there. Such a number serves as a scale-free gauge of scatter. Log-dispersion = 2.1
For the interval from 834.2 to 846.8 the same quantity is 1.3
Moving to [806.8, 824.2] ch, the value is 1.7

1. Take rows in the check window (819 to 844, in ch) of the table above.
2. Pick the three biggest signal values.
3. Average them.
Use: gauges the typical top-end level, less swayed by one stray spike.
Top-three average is 104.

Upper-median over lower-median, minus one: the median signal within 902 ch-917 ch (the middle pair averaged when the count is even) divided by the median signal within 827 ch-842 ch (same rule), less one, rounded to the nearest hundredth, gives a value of -0.13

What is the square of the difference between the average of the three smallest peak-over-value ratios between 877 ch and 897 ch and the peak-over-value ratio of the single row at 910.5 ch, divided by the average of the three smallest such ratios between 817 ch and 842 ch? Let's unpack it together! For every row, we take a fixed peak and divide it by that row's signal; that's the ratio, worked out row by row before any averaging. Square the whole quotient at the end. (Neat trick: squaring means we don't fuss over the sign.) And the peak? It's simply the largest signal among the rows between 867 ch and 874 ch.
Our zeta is 0.10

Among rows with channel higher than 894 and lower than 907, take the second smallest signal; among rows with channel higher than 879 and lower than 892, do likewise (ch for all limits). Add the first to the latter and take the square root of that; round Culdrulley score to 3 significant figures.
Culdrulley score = 13.6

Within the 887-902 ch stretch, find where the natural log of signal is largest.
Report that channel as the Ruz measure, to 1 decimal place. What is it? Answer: 893.0 ch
